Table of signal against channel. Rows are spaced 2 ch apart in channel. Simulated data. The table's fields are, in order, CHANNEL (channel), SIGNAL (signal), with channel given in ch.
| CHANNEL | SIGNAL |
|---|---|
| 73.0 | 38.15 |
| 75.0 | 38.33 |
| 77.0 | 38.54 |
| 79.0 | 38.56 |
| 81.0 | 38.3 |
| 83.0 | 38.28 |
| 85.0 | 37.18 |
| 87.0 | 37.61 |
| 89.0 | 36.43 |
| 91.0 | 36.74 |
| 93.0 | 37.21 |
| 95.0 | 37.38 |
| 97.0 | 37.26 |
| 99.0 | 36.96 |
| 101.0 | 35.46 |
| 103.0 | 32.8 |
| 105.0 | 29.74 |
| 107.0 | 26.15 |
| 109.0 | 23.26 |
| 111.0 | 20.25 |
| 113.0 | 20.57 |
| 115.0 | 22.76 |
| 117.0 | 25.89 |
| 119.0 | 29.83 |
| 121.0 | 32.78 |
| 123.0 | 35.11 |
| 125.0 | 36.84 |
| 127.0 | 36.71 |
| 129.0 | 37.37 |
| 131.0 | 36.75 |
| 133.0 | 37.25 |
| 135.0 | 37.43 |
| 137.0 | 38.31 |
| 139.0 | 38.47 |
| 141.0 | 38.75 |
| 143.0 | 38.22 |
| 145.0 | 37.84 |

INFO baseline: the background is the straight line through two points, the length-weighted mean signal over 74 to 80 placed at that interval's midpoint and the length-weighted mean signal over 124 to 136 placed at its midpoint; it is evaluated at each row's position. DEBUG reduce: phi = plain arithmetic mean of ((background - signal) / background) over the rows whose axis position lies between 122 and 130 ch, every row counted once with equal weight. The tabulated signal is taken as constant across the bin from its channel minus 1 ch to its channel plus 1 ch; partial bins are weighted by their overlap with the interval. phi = 0.02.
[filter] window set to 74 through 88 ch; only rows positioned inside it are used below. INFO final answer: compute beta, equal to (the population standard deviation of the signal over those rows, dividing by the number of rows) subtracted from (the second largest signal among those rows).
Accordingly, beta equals 38.1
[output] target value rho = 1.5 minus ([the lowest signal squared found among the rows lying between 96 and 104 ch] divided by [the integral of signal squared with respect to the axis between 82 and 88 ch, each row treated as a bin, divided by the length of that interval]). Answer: 0.74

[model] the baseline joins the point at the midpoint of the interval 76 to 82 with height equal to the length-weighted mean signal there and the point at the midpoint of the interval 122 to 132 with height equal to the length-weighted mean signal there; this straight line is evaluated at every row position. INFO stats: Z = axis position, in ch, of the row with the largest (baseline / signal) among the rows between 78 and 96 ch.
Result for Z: 89.0 ch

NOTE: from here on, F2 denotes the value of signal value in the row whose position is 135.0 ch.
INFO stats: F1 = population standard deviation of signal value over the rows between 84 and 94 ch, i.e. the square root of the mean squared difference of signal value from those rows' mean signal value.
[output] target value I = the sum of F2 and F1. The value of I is 38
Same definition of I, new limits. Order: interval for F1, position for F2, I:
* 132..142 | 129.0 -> 38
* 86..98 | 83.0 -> 39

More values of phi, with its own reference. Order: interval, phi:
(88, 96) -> 0.03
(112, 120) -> 0.34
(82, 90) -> 0.02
